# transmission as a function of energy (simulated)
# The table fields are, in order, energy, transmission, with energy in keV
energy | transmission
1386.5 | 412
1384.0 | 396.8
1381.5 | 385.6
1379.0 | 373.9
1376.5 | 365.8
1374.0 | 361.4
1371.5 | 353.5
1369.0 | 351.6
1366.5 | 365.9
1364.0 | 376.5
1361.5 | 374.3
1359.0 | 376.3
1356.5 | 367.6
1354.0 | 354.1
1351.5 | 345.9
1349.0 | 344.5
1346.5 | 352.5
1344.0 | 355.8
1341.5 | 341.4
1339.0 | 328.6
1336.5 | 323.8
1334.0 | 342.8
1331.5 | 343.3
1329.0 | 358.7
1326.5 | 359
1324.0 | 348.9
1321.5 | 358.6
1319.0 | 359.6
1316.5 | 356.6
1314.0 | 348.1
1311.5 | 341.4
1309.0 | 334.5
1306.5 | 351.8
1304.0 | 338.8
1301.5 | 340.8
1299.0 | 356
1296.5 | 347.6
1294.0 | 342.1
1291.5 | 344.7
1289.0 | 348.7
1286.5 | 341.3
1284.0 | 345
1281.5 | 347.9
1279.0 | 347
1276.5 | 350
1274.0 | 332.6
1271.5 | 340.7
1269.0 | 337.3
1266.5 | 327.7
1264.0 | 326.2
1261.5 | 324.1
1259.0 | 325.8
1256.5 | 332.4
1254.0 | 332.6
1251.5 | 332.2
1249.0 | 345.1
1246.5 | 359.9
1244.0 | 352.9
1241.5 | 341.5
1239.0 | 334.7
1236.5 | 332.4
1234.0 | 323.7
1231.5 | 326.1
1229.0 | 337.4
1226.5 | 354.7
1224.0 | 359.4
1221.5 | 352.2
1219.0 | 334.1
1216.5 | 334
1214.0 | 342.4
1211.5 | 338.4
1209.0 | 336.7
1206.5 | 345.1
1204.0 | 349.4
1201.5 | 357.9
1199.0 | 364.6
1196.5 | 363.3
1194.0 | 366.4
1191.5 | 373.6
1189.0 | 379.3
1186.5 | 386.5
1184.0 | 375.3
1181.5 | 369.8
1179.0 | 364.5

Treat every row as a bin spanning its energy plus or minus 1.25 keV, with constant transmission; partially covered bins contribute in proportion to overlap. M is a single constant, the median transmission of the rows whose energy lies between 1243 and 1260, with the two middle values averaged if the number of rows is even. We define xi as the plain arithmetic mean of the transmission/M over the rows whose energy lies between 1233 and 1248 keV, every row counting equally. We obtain 1.02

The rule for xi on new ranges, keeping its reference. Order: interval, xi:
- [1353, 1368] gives 1.11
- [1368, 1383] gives 1.10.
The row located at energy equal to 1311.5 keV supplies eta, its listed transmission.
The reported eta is 341.4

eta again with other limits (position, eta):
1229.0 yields 337.4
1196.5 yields 363.3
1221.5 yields 352.2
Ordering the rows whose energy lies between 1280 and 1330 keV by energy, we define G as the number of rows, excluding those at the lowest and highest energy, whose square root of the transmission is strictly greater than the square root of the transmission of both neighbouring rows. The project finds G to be 5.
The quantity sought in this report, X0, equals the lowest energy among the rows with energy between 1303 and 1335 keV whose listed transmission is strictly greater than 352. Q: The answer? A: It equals 1316.5 keV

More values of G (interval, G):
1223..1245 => 0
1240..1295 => 6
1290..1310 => 2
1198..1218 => 1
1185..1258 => 5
